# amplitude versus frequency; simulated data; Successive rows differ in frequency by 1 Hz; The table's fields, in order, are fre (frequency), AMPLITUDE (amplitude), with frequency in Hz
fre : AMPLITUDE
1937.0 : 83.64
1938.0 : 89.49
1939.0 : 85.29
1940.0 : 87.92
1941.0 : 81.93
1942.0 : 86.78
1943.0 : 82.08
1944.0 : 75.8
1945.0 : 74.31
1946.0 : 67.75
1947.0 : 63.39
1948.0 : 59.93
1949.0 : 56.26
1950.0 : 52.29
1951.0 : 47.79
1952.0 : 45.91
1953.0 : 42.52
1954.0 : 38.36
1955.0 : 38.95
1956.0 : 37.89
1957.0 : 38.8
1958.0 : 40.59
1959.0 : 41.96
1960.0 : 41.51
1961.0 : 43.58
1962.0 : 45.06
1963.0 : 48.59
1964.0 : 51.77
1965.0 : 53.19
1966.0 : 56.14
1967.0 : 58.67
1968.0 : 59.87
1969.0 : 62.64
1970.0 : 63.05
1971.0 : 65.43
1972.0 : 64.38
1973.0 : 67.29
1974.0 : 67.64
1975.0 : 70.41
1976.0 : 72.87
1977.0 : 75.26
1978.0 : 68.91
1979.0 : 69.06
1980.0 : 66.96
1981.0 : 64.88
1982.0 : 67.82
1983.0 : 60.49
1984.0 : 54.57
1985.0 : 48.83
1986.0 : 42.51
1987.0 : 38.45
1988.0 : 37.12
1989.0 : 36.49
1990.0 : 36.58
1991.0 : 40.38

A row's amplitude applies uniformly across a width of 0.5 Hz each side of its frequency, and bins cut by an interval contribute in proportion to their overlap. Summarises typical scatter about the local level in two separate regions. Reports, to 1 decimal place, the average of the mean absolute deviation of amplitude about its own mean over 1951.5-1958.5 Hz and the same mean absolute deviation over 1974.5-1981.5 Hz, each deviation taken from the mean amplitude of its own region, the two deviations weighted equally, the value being 2.4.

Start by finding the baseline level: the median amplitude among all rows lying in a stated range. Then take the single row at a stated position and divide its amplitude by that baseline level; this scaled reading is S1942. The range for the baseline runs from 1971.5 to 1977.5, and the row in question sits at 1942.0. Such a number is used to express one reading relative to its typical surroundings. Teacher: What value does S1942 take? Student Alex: 1.26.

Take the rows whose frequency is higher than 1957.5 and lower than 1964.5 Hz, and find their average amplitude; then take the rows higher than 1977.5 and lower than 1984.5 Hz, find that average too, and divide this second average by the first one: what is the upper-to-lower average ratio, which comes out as 1.45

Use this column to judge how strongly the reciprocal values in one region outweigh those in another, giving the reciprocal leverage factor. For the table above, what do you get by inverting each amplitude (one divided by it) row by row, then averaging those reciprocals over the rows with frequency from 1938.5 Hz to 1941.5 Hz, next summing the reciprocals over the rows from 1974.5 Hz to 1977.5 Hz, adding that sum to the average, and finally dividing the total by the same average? 4.50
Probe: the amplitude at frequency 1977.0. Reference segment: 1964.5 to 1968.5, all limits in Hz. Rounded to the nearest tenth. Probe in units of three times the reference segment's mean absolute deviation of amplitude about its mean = 10.9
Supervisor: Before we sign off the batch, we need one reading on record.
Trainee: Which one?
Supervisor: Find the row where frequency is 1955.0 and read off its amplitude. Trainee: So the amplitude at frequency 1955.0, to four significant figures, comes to 38.95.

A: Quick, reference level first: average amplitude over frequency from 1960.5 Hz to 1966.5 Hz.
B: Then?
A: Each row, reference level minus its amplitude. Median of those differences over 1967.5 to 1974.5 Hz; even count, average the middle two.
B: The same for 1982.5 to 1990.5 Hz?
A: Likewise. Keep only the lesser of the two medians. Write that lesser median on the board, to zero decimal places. -15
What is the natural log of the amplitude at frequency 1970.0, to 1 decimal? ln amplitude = 4.1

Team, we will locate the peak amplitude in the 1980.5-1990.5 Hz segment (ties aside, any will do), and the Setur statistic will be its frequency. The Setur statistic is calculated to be 1982.0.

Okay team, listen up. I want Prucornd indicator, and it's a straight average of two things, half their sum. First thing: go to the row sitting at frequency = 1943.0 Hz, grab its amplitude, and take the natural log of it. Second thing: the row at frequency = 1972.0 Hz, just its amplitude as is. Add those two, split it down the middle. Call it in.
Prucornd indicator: 34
